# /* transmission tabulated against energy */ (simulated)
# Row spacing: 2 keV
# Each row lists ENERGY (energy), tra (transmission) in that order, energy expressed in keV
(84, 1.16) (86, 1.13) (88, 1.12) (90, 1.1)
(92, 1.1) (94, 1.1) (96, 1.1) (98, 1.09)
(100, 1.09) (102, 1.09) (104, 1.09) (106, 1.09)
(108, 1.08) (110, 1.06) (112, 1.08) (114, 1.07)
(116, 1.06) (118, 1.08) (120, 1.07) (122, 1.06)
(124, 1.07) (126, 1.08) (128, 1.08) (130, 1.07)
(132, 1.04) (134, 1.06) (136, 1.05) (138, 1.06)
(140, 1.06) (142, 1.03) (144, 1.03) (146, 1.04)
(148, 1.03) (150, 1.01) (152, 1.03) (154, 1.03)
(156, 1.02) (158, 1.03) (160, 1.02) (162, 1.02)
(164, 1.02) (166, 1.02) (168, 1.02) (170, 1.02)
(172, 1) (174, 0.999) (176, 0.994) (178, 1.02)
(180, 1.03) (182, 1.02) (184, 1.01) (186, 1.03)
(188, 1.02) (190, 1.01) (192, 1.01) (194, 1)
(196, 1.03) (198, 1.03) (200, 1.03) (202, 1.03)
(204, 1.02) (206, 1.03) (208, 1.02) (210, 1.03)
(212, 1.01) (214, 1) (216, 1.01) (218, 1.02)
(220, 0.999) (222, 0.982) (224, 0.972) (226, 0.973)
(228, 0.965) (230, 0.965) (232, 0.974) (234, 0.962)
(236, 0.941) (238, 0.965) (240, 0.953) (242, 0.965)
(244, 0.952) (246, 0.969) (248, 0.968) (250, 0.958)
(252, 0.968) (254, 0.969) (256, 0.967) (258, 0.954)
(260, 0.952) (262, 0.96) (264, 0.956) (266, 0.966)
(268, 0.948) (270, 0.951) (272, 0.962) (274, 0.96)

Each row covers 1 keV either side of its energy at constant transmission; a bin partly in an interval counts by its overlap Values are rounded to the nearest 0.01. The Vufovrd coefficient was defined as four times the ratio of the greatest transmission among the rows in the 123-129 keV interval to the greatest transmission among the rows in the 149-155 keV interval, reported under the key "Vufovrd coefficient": 4.19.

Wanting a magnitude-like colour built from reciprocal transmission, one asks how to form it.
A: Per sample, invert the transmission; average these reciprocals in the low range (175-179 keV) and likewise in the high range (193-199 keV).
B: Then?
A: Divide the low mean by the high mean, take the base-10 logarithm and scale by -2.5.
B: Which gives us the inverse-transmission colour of -0.014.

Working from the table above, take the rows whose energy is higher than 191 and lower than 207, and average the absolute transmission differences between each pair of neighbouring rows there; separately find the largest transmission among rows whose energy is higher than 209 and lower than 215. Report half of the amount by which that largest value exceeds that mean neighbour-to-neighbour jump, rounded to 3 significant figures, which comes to 0.511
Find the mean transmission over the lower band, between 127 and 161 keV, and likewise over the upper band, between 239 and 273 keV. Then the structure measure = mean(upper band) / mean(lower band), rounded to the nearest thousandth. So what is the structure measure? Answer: 0.922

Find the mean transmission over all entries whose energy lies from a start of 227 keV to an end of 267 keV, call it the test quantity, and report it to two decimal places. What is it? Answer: 0.96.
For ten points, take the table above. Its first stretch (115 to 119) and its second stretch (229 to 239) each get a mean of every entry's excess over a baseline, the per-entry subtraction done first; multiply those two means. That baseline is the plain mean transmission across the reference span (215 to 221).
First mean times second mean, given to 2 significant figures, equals -0.0029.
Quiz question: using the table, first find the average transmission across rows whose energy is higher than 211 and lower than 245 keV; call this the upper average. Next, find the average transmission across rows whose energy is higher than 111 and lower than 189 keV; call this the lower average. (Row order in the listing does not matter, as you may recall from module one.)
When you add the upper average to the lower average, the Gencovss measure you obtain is 2.01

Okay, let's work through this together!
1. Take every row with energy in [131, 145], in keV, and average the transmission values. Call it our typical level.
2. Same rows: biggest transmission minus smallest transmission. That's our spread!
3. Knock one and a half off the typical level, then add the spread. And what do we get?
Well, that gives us -0.423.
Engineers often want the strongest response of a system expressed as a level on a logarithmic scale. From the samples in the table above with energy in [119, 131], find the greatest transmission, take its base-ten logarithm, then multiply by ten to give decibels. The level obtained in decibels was 0.33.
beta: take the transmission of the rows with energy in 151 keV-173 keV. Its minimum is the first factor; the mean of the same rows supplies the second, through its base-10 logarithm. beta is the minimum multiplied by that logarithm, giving 0.0090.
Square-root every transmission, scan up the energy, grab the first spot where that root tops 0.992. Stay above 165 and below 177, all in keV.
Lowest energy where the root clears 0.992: 166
